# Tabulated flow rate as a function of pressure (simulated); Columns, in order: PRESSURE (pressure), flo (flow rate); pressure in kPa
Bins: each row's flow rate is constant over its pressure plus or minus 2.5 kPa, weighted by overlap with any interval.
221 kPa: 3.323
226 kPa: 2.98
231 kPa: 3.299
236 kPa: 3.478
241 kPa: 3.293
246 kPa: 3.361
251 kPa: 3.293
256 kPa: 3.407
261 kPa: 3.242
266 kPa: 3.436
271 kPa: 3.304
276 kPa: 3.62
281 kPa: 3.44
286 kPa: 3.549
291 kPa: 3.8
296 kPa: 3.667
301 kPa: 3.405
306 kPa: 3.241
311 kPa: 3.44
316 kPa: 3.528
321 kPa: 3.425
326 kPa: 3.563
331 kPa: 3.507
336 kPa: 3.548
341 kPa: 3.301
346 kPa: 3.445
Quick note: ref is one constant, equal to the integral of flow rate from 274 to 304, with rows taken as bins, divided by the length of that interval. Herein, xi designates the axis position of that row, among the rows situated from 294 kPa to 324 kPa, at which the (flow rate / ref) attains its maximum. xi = 296 kPa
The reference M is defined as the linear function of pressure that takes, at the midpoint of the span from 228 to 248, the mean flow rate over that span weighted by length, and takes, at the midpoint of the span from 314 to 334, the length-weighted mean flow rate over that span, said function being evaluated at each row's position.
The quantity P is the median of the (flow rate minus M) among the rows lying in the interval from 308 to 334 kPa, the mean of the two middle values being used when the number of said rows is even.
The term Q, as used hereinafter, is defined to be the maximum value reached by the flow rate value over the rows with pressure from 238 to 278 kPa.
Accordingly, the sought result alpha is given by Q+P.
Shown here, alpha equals 3.61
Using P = -0.012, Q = 3.62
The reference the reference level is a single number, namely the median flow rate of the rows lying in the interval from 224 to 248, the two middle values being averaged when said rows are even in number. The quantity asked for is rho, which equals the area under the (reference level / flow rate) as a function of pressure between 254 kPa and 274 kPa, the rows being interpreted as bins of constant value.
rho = 19.7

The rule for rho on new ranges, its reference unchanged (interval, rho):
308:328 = 19.0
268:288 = 19.0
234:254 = 19.7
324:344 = 19.0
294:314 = 19.2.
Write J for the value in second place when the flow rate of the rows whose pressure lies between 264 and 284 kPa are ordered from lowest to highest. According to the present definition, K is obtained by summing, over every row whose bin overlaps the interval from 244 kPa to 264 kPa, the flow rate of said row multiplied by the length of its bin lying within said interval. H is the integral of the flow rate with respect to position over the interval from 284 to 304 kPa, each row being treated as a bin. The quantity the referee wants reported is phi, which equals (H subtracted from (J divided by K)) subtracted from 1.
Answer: 72.9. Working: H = 72.0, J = 3.436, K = 67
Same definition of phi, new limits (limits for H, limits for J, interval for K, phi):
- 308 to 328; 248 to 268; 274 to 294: 70.6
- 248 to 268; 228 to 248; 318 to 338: 67.8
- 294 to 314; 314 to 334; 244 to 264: 69.6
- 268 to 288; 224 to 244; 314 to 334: 70.5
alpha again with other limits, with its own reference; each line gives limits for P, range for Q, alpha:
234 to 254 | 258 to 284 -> 3.59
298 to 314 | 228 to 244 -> 3.42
